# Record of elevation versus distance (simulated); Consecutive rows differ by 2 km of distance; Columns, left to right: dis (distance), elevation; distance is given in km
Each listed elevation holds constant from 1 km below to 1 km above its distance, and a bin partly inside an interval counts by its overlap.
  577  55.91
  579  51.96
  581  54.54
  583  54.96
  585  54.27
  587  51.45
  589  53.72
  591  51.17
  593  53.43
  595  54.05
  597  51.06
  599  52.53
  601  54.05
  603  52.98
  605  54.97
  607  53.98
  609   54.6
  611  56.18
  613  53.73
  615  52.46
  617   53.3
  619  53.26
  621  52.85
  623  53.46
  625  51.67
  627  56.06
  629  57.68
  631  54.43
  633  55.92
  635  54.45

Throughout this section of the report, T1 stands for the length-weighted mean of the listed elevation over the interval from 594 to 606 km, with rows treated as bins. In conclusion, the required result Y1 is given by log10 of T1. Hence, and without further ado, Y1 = 1.73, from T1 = 53.3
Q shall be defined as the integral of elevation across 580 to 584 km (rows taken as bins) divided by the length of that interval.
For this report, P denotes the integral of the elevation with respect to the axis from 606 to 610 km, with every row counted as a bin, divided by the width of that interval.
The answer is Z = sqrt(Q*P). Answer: 54.52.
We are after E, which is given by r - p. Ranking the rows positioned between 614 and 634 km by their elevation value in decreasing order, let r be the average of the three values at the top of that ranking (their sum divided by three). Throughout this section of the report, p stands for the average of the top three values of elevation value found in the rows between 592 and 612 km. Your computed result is 1.3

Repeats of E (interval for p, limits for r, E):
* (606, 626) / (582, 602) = -0.5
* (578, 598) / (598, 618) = 0.7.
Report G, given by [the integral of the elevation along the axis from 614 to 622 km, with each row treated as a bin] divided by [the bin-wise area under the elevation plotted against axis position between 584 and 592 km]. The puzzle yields 1.0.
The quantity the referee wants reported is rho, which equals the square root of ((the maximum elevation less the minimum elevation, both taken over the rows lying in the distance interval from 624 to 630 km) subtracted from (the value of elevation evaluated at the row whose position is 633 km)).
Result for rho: 7.06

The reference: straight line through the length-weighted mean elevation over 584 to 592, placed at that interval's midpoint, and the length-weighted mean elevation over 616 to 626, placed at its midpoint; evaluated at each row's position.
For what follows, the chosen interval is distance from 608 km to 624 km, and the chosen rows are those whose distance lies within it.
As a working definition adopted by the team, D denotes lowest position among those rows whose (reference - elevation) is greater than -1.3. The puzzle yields 613 km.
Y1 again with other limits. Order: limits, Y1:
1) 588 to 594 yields 1.72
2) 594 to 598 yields 1.72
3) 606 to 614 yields 1.74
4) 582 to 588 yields 1.73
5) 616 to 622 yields 1.73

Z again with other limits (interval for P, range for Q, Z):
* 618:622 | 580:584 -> 53.90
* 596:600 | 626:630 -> 54.27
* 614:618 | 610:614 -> 53.91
